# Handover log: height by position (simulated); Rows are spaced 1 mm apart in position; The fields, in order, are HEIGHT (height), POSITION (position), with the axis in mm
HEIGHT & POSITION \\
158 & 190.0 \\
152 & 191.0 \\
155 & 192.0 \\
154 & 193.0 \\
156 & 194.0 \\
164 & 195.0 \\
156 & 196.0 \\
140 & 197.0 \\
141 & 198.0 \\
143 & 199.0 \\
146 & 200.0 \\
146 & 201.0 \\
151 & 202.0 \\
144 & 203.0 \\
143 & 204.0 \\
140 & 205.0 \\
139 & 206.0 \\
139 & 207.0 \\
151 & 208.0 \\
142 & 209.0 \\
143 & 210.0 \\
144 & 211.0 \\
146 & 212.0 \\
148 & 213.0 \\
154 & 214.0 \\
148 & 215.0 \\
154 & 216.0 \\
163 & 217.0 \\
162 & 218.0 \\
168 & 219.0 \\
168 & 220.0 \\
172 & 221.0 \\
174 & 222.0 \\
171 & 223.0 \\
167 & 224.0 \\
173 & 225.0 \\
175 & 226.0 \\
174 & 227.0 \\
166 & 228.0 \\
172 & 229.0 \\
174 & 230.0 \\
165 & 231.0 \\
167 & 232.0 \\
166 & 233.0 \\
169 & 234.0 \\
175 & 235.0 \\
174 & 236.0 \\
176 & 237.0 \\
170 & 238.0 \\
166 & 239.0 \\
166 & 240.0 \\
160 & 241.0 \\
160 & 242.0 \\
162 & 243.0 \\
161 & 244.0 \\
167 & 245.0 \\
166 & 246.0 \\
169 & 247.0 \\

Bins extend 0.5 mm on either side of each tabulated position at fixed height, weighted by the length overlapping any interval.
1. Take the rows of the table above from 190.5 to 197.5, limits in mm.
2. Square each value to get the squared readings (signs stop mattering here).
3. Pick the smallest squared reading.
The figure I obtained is 19600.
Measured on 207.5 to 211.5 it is 20164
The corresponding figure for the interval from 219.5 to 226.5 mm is 27889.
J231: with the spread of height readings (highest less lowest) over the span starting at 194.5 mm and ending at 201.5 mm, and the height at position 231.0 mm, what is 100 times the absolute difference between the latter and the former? 14100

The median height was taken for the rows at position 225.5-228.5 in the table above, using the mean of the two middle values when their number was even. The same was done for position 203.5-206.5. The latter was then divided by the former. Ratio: 0.80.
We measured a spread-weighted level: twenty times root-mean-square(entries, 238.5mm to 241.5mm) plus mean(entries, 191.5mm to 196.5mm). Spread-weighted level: 3437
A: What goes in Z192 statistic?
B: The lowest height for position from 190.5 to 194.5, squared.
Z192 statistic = 23104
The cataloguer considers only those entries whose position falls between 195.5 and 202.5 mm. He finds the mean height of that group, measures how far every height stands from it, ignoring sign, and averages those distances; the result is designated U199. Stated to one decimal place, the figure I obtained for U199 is 4.2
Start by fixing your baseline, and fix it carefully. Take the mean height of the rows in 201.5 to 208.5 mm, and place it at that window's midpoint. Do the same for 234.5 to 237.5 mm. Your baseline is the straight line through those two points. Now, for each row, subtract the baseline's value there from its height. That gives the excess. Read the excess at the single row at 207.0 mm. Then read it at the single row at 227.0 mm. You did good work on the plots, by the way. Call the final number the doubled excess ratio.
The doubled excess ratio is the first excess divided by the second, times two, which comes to -1.7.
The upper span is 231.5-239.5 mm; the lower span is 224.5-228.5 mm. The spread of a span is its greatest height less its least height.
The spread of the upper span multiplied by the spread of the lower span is 90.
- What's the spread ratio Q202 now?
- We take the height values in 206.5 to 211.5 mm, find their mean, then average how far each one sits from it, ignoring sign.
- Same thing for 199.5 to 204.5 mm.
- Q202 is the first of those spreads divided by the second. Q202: 1.5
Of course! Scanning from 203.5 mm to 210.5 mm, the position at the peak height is 208.0 mm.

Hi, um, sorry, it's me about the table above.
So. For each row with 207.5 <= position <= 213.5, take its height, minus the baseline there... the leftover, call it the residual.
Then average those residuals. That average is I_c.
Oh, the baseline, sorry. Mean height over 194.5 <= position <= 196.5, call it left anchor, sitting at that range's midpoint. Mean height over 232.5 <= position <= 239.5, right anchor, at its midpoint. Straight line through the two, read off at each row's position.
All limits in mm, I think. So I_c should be -18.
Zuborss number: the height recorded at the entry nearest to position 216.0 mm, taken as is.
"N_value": 154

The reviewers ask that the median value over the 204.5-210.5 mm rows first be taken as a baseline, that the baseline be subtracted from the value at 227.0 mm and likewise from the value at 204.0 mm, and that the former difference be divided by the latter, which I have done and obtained 16.5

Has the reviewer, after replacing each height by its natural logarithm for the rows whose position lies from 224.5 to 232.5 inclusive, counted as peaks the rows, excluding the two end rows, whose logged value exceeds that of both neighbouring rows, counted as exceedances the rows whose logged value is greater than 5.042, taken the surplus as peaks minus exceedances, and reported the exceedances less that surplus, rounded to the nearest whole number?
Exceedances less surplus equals 14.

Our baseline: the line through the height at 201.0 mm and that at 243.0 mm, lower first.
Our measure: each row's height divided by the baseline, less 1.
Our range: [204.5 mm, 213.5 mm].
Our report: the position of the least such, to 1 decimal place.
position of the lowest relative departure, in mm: 207.0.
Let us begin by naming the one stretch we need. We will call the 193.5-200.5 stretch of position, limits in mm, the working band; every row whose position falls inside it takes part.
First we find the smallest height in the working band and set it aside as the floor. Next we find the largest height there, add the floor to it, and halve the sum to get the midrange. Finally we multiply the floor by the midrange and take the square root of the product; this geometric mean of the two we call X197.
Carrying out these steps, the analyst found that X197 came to 146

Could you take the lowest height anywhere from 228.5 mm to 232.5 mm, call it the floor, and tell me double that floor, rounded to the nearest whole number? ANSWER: 330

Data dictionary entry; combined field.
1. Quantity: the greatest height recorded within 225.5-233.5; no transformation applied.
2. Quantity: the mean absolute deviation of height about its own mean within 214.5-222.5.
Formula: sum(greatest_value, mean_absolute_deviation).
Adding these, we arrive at 182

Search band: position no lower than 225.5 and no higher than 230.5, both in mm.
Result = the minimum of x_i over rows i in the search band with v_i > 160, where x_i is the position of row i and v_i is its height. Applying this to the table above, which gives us 226.0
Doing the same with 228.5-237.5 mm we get 229.0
